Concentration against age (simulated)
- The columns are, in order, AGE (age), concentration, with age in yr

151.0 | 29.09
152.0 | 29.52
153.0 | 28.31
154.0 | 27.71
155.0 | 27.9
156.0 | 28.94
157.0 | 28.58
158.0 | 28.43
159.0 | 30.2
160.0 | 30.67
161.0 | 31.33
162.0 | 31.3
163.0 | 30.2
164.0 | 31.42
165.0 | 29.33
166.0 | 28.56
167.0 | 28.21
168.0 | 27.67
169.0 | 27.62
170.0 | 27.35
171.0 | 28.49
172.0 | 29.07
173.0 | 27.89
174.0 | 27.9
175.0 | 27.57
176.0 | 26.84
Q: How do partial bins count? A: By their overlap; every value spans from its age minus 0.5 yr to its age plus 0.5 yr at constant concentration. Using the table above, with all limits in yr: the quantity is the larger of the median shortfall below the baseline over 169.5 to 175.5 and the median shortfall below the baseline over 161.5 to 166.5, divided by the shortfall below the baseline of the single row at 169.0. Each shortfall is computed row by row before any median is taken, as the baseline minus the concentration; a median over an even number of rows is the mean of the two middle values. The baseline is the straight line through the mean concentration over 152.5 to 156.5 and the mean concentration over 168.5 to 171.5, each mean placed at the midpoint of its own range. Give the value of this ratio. -0.73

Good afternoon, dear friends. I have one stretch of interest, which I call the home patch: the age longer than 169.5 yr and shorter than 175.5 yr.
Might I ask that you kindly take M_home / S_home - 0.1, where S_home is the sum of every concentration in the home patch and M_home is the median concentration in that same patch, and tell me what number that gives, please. 0.0658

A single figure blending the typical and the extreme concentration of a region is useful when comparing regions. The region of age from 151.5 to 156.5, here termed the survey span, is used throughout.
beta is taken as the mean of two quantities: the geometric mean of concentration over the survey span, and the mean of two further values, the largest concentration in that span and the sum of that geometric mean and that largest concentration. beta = 36.1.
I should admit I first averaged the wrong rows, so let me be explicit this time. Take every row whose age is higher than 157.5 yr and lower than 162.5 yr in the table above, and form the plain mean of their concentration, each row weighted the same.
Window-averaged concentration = 30.4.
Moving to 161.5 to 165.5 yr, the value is 30.6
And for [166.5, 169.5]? 27.8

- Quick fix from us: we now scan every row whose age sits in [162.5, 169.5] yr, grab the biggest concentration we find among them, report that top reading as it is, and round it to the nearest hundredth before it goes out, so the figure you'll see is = 31.42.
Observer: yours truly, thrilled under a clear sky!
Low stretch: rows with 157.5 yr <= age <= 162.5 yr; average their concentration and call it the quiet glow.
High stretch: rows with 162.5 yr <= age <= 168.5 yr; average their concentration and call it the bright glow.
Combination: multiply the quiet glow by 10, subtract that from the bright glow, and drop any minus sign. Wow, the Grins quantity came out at 275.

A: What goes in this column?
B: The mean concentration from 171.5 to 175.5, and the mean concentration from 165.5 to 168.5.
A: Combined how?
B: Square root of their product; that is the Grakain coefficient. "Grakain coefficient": 28.13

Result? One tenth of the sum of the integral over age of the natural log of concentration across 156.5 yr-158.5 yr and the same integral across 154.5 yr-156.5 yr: 1.34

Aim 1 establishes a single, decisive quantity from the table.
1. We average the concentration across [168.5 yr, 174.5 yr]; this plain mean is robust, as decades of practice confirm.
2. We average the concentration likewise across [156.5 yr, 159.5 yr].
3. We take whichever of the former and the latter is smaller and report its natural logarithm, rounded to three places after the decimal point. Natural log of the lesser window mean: 3.334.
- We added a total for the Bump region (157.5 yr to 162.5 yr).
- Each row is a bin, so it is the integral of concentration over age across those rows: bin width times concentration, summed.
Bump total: 152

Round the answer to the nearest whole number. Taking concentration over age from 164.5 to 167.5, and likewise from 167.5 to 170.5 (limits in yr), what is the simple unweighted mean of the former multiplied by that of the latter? 791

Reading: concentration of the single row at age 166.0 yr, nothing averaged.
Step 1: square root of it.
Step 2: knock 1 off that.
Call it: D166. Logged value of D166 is 4.34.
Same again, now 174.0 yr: 4.28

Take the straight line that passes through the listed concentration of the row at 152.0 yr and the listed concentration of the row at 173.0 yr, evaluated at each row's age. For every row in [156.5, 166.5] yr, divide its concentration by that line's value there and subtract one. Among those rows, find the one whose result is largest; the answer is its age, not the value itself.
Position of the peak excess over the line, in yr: 164.0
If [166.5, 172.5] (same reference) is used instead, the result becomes 172.0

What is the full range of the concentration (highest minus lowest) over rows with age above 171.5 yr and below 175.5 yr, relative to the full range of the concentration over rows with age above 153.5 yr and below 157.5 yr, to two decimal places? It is 1.22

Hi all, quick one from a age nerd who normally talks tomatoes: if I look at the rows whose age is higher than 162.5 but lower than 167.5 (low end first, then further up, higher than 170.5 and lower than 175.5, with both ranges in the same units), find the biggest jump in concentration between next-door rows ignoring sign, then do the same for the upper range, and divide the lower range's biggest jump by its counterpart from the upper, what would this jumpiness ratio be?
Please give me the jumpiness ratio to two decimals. 1.77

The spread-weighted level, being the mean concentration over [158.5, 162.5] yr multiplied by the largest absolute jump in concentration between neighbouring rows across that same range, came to 20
